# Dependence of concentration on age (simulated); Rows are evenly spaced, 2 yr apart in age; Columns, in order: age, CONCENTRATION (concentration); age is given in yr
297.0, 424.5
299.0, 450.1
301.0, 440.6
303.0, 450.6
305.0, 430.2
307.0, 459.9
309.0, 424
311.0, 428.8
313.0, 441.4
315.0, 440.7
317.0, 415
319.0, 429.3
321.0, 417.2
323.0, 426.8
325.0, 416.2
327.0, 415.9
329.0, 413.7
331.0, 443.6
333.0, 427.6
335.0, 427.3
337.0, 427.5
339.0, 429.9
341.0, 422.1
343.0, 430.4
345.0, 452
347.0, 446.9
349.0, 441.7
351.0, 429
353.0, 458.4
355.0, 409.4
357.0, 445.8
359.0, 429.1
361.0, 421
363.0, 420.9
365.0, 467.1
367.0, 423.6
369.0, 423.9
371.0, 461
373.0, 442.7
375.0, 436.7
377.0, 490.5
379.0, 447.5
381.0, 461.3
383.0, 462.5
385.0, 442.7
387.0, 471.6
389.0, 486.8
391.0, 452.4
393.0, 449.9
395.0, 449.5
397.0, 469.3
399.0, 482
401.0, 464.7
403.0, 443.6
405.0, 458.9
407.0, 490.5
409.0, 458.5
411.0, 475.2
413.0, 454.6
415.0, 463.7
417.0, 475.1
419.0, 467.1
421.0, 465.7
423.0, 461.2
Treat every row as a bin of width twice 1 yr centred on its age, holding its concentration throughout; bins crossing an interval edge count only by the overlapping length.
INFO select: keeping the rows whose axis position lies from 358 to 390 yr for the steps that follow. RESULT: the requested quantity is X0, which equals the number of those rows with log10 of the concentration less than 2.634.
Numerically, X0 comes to 5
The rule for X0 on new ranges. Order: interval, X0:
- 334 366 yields 10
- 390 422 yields 0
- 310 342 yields 13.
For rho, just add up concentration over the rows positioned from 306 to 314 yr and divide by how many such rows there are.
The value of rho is 439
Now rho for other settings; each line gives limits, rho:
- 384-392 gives 463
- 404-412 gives 471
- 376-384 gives 465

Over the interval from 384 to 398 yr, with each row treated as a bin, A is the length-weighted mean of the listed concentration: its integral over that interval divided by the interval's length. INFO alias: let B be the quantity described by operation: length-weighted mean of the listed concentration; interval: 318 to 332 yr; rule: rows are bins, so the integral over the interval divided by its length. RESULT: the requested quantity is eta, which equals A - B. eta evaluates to 37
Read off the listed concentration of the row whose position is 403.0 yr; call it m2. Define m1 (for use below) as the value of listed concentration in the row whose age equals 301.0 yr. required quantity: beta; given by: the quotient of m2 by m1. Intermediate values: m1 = 440.6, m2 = 443.6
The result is 1.01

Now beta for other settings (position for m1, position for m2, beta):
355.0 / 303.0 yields 1.10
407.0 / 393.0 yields 0.92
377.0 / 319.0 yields 0.88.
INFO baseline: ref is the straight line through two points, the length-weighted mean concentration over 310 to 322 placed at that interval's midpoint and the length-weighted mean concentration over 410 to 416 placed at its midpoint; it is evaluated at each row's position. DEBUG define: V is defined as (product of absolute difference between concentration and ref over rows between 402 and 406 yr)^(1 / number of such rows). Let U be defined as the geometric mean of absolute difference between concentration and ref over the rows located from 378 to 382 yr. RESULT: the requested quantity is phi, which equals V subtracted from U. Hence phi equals -1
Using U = 6.2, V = 6.8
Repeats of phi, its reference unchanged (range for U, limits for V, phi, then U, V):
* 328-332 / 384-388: 0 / 13.6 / 13.8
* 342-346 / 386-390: -13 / 10.2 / 22.8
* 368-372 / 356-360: 12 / 17.1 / 5.5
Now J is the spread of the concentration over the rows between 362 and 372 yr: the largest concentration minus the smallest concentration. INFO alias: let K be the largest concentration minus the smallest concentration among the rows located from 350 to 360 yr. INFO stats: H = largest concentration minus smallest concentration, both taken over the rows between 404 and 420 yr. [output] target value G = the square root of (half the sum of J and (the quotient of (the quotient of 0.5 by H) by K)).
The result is 4.8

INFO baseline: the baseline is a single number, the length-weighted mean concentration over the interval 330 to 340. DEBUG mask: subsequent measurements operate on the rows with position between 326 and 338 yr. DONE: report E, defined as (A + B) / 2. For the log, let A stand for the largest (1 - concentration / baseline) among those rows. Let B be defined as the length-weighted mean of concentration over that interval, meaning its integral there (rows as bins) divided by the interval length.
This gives 213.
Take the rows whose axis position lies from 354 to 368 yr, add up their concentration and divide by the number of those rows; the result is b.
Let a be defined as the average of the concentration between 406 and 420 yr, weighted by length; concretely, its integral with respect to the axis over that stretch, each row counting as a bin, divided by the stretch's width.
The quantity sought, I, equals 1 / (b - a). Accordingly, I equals -0.03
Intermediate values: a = 469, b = 431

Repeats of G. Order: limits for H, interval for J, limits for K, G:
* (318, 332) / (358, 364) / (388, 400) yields 2.0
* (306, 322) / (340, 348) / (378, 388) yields 3.9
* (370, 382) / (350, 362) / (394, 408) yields 4.9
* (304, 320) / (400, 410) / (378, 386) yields 4.8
